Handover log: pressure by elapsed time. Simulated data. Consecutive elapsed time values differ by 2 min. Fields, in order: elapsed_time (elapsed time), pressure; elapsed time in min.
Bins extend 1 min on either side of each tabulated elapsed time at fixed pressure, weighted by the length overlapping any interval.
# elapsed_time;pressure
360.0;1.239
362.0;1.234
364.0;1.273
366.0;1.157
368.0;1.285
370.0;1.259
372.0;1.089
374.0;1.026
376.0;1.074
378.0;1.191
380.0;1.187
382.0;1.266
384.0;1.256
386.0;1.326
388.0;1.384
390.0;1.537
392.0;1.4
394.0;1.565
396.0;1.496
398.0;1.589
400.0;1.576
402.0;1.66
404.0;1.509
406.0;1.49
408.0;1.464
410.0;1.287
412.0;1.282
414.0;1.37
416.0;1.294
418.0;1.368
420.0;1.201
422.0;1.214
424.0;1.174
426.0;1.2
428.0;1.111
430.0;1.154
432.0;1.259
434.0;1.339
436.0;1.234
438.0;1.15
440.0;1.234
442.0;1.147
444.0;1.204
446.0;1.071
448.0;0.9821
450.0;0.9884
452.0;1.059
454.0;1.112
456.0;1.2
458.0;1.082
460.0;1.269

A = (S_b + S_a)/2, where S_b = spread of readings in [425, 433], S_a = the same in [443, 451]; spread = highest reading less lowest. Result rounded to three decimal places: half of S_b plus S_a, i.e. 0.185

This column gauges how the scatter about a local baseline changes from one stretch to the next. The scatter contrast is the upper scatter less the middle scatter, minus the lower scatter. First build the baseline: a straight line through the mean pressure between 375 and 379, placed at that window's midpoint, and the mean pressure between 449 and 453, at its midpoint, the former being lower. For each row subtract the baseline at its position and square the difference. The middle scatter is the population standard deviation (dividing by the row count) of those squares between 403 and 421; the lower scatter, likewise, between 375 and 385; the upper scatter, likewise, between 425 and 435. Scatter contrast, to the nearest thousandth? -0.032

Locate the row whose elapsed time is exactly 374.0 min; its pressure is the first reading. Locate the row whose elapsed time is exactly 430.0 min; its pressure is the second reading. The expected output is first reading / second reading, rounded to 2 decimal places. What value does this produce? 0.89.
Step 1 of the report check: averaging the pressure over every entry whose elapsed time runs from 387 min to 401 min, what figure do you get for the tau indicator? 1.51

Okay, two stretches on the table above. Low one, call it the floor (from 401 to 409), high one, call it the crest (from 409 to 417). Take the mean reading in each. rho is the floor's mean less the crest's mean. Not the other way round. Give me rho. 0.22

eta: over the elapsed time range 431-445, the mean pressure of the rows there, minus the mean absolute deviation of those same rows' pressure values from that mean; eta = 1.18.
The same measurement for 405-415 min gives 1.30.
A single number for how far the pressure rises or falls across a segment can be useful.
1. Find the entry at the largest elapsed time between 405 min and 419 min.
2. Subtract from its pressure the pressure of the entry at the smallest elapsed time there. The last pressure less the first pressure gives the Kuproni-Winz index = -0.12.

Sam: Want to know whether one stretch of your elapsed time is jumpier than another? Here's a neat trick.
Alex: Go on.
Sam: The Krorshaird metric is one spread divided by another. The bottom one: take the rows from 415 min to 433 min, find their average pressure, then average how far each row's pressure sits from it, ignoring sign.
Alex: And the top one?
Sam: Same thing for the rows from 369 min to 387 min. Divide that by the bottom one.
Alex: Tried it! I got 1.4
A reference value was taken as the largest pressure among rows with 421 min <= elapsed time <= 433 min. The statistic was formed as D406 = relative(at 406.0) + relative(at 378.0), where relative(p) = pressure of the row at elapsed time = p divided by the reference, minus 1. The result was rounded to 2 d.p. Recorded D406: 0.13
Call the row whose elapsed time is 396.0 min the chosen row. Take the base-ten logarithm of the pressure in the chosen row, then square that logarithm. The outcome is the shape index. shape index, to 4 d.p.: 0.0306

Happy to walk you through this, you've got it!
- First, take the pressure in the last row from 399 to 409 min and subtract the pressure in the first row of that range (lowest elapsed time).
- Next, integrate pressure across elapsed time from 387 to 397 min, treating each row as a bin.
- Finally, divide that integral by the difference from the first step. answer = -132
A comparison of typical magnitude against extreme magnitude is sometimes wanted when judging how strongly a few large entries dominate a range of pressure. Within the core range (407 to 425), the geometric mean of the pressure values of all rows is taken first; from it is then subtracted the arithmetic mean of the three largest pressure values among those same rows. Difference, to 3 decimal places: -0.109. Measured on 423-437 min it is -0.069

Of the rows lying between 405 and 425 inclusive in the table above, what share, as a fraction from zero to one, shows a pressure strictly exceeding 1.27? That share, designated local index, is 0.70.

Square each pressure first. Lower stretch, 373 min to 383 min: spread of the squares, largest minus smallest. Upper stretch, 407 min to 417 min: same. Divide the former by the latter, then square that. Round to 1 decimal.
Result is 1.2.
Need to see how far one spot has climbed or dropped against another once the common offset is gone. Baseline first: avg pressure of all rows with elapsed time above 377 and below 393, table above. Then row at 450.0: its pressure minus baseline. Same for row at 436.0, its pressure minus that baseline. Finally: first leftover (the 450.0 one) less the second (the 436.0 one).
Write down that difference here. -0.25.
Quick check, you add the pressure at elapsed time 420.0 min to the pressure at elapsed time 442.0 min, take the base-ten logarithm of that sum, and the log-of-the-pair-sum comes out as 0.37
